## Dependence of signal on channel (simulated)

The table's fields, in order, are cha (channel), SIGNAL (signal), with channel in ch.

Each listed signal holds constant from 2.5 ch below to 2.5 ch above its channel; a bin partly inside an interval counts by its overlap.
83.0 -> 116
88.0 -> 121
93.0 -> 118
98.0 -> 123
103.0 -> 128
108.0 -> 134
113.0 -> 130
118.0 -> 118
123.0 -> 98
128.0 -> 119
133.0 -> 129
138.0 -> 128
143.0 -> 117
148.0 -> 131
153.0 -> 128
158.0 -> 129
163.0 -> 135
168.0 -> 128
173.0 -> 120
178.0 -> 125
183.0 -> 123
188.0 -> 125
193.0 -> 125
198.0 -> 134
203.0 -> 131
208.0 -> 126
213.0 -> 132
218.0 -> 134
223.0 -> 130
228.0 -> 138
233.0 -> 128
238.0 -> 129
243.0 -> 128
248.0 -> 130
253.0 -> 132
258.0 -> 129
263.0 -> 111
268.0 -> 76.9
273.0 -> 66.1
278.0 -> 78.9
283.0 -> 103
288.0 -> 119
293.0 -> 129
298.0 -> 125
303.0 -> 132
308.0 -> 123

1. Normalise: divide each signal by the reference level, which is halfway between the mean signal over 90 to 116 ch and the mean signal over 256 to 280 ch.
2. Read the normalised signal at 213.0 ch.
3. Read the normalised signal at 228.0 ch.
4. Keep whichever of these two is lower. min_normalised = 1.21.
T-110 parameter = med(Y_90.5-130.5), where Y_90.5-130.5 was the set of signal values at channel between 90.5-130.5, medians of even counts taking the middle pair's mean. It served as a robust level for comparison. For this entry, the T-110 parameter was 121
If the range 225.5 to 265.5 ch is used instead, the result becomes 129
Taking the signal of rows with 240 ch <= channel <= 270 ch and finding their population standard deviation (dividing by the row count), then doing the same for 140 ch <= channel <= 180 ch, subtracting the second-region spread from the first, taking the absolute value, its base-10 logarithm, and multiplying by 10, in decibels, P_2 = 11.5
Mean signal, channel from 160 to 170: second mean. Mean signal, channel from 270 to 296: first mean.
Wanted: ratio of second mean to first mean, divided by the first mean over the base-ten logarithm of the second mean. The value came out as 0.028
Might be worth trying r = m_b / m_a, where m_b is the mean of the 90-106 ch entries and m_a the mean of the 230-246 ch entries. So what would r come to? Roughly 0.96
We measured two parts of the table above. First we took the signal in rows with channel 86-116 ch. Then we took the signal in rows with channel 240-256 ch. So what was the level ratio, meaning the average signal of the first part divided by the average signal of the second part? 0.97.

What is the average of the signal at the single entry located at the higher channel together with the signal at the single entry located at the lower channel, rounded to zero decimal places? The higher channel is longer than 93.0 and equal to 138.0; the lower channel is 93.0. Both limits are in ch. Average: 123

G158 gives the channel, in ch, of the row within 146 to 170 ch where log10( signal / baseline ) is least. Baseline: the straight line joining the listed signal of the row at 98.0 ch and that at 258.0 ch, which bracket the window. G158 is 168.0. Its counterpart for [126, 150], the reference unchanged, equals 143.0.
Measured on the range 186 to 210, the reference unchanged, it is 193.0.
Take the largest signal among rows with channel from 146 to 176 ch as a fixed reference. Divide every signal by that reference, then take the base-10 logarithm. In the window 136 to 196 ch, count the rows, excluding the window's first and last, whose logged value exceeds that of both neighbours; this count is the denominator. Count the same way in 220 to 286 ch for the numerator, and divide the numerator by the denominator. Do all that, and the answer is 1.00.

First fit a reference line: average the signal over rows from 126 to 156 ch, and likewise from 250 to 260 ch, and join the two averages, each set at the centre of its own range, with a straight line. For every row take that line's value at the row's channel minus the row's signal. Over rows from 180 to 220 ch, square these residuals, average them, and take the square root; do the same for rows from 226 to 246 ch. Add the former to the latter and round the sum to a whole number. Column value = 8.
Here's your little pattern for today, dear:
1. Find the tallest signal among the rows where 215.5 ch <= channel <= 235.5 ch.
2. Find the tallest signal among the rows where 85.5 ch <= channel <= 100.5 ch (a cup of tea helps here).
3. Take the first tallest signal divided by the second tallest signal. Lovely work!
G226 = 1.12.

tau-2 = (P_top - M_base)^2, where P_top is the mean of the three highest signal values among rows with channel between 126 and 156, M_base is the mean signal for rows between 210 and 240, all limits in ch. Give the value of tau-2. 6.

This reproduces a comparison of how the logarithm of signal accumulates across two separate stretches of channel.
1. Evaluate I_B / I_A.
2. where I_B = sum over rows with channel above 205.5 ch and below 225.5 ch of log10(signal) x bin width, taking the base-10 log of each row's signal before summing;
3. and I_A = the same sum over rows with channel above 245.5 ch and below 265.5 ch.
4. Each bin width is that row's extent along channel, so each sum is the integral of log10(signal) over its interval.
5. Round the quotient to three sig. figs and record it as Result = 1.01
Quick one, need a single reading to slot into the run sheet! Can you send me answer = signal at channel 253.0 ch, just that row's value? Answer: 132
